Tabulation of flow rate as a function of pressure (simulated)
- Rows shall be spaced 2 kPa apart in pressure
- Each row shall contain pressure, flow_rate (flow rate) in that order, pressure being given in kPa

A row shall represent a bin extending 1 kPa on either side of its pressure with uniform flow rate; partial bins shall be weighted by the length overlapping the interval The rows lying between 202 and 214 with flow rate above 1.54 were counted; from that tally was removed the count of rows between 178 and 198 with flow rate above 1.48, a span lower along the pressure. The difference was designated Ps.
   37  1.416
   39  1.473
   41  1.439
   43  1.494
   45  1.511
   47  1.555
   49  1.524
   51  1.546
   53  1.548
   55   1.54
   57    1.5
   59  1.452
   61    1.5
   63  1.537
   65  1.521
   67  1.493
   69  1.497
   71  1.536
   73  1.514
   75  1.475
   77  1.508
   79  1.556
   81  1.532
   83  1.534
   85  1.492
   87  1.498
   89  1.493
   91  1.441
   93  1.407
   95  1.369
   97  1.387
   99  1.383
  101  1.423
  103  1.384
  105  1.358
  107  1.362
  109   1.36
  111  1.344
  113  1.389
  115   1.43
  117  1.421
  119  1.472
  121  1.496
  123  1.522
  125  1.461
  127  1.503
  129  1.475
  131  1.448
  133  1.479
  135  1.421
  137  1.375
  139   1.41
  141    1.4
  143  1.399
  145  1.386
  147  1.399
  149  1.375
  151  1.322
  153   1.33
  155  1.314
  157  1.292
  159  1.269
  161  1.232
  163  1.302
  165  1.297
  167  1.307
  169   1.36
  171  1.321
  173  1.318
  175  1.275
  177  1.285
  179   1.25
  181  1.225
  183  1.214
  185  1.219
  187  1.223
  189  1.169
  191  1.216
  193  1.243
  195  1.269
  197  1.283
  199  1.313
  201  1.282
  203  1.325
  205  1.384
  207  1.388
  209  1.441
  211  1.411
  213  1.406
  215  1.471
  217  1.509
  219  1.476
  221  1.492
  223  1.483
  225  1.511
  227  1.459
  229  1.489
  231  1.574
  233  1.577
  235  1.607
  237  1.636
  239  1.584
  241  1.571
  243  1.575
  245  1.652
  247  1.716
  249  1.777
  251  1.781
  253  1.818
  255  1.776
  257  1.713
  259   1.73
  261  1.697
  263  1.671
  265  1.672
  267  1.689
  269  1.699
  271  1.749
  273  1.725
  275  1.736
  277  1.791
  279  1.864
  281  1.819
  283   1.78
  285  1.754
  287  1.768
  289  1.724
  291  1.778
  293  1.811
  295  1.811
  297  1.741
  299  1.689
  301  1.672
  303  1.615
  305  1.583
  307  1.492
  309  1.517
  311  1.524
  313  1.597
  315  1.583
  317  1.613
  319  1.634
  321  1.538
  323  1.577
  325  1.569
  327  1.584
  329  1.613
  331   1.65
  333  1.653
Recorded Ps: 0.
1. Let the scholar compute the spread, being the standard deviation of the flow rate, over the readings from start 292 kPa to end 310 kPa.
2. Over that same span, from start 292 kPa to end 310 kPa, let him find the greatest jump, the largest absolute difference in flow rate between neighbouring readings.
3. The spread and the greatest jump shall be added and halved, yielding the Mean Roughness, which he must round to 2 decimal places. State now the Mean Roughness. 0.10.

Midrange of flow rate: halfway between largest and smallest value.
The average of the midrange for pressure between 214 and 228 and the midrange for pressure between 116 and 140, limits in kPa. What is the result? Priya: 1.47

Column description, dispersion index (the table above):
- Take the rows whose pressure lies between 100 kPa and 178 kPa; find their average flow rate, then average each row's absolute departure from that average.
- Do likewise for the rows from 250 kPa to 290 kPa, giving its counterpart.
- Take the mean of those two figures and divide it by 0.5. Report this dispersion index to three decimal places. 0.101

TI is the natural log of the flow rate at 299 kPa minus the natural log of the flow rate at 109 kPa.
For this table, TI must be 0.22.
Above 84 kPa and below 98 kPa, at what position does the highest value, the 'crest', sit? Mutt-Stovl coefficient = 87 kPa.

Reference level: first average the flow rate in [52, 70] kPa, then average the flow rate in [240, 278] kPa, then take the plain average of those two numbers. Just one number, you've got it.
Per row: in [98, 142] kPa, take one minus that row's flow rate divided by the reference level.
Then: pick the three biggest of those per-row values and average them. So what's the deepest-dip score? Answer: 0.16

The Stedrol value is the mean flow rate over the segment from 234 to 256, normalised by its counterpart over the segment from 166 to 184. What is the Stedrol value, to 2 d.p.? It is 1.31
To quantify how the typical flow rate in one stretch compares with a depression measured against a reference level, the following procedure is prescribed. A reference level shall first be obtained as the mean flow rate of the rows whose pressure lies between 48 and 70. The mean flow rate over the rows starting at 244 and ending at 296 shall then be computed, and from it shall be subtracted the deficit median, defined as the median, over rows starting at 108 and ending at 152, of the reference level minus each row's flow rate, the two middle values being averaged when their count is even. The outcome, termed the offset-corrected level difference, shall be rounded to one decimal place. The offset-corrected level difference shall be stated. 1.7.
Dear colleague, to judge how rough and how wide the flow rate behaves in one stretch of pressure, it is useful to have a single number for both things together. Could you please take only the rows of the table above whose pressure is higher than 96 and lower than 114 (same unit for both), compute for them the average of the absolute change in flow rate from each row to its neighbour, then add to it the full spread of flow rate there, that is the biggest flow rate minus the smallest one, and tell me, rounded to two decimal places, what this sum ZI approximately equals 0.10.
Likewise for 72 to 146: 0.24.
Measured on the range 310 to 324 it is 0.16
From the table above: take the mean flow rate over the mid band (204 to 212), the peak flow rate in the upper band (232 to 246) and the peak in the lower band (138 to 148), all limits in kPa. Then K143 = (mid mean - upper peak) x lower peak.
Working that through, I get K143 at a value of -0.3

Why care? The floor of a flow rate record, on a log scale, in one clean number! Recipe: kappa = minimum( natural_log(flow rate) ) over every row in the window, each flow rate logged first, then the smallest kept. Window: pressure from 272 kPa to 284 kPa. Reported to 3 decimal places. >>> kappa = 0.545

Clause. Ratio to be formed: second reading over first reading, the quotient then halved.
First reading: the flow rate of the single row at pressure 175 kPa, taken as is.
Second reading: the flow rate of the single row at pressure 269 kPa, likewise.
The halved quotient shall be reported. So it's 0.67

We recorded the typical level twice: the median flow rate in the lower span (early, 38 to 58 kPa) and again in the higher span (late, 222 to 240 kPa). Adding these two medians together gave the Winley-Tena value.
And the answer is 3.09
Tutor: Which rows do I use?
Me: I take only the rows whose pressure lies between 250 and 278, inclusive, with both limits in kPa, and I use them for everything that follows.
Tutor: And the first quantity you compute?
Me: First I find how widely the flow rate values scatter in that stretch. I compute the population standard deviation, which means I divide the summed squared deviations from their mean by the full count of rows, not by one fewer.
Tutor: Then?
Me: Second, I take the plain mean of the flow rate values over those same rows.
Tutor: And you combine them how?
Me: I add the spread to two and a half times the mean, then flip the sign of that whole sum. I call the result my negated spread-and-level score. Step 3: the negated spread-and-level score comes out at -4.37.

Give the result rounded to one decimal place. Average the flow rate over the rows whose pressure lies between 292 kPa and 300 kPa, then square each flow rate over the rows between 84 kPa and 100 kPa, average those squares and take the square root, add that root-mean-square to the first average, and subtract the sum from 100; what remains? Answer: 96.8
